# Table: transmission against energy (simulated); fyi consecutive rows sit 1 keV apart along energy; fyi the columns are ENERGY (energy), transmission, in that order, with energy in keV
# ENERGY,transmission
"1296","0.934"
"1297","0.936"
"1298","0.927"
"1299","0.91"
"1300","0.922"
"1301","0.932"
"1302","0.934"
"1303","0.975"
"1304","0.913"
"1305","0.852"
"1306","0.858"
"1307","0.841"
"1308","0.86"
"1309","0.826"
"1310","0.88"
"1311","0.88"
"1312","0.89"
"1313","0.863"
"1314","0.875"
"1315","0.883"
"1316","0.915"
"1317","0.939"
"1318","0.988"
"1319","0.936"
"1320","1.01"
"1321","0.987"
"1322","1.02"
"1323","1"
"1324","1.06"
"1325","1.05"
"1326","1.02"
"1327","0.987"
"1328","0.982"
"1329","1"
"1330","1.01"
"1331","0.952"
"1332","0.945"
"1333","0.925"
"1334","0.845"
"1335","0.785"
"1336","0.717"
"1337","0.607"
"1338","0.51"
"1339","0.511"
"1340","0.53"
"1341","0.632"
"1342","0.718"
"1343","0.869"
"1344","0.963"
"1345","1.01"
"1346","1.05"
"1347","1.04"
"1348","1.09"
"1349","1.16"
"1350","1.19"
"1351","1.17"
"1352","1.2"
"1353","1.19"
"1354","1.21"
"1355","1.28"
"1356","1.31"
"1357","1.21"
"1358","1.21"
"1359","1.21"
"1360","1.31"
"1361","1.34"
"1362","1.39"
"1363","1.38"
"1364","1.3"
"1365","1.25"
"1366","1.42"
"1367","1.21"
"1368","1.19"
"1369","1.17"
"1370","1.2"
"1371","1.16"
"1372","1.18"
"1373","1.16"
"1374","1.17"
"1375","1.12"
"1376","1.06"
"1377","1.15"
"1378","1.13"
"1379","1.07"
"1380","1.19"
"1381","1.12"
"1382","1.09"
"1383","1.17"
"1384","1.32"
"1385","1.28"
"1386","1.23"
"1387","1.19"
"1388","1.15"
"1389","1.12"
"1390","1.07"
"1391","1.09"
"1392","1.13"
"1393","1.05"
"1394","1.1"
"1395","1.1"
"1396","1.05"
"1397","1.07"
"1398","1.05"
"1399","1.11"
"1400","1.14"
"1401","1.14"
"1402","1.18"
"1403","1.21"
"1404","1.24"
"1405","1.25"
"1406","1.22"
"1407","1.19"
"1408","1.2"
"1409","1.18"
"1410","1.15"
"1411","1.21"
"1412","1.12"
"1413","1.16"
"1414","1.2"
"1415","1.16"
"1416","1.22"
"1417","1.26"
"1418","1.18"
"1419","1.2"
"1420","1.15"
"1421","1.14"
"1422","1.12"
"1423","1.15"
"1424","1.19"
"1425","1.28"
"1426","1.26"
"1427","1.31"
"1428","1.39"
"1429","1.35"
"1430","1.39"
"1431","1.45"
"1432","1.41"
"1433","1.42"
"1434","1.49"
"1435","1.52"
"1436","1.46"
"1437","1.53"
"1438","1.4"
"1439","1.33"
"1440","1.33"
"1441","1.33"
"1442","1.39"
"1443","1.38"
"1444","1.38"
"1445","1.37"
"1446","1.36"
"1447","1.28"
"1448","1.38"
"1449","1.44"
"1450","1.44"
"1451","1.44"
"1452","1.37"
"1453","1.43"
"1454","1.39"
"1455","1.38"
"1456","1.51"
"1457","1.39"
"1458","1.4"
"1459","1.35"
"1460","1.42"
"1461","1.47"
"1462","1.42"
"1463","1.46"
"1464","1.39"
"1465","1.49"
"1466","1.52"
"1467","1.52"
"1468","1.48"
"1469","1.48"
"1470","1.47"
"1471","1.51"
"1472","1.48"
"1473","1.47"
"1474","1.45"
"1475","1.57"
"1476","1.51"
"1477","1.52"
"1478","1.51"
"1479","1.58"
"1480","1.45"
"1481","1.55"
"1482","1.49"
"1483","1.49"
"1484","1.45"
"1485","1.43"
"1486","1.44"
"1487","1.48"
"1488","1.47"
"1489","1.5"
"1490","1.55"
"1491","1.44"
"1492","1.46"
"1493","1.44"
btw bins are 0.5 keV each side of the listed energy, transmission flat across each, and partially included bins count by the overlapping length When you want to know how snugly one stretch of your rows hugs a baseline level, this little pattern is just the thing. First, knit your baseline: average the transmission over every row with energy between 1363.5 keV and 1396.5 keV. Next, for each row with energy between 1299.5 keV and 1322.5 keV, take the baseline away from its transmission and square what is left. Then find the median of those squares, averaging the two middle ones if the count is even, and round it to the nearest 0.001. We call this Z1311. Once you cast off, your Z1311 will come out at 0.063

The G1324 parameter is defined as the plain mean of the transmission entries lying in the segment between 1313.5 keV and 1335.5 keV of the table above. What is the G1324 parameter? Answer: 0.96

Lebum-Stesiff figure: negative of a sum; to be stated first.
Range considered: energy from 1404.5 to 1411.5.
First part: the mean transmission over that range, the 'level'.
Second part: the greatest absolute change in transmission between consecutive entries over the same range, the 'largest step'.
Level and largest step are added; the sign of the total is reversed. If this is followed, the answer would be -1.26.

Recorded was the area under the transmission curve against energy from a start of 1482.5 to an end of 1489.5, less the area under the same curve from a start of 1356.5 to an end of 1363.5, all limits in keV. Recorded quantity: 1.2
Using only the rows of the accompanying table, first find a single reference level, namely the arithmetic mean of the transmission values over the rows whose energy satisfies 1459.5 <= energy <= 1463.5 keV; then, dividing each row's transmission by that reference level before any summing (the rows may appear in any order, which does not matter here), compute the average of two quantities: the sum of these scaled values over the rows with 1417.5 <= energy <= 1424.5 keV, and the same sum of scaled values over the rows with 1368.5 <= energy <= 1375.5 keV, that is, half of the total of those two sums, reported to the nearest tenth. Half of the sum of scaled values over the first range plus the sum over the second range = 5.6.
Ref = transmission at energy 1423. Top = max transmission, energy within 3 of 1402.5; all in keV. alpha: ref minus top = -0.10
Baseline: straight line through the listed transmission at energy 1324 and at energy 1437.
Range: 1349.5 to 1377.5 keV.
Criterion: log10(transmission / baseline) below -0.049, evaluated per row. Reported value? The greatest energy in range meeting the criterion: 1376 keV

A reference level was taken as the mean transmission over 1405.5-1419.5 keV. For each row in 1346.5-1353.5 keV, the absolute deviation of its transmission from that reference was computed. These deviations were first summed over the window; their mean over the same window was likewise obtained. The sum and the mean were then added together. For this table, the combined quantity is 0.35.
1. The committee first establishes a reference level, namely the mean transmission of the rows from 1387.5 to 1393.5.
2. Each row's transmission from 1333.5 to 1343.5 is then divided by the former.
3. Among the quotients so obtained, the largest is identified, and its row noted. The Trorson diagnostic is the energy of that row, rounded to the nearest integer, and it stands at 1343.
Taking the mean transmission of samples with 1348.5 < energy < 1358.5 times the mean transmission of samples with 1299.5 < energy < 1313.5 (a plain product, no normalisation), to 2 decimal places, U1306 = 1.08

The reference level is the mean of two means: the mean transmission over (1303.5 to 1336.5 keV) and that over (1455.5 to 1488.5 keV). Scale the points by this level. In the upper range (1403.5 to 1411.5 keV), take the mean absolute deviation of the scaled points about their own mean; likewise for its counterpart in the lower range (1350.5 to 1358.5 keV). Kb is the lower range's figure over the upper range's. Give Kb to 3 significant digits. 1.45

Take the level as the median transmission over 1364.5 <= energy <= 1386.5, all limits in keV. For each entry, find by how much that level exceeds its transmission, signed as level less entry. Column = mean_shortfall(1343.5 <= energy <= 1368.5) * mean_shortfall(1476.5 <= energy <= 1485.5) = 0.013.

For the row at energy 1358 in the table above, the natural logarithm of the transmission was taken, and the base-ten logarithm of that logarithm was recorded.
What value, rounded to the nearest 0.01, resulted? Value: -0.72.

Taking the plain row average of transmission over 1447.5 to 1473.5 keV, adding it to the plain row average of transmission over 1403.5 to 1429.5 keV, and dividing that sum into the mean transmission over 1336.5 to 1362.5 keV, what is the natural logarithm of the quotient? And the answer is -0.94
